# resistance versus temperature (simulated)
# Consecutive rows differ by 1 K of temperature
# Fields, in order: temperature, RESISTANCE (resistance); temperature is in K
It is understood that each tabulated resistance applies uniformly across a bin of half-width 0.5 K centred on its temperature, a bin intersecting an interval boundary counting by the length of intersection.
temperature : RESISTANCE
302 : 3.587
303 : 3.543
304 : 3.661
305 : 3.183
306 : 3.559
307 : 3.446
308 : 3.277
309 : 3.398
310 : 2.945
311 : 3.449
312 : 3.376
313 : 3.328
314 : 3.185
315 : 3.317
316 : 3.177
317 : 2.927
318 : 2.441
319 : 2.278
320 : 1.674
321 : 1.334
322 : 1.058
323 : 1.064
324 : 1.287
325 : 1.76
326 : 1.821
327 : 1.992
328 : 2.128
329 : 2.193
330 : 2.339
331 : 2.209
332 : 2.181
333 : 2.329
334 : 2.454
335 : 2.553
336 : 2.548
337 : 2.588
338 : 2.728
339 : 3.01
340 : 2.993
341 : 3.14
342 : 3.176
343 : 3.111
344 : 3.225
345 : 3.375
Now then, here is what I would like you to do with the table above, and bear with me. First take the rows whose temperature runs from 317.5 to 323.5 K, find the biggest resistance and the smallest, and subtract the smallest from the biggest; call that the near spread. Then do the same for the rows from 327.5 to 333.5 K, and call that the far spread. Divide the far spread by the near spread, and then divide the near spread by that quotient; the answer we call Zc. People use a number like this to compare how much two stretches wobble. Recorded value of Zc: 9.06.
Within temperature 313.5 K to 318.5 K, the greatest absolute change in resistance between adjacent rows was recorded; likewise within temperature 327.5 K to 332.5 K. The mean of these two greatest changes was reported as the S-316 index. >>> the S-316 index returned 0.32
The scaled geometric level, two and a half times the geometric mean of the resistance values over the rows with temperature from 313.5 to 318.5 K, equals 7.5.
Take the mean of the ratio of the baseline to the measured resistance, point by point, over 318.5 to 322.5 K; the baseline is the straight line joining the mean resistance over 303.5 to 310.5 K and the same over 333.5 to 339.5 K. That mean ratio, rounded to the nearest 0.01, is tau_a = 2.06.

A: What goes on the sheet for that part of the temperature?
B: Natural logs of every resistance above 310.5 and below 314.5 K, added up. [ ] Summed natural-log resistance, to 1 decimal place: 4.8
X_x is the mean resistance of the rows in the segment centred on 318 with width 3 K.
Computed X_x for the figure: 2.5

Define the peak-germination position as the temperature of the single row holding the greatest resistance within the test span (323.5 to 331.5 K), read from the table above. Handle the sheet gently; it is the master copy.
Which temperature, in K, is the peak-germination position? 330 K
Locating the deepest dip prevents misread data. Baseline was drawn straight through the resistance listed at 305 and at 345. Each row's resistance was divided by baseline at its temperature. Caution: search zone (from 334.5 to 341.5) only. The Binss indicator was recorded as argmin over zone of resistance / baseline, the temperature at 336 K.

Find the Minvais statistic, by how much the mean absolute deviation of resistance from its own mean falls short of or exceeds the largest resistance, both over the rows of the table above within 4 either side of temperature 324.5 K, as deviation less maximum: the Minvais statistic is -1.8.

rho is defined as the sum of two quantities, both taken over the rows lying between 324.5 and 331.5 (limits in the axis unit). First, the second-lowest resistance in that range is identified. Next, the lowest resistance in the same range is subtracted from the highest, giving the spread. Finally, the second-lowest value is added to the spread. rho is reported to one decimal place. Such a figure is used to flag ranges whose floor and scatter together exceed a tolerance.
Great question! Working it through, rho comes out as 2.4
